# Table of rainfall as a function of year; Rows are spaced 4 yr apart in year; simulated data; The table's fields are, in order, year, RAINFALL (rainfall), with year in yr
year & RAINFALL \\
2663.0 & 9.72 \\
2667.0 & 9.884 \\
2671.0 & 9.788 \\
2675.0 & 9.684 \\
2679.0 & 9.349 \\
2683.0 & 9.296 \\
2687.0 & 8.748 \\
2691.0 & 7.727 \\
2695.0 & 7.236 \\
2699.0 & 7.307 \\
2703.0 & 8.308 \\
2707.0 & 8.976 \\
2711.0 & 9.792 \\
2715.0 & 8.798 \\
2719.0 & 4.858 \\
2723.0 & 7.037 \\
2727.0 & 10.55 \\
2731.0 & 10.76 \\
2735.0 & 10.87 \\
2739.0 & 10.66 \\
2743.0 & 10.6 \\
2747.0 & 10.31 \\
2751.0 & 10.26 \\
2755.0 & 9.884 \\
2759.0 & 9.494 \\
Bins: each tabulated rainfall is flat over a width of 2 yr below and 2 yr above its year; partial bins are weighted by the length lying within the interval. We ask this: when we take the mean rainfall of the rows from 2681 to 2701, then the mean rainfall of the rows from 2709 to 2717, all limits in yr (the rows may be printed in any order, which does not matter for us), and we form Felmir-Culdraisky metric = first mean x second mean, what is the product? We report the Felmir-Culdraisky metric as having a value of 75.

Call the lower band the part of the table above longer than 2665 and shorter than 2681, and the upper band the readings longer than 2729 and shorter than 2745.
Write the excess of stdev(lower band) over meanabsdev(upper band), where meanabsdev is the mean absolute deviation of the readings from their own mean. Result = 0.1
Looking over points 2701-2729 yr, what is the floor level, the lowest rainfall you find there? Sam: 4.858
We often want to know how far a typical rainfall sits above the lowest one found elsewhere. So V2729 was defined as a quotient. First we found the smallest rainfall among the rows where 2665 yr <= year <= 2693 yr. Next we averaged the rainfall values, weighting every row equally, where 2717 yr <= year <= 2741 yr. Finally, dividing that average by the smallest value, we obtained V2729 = 1.18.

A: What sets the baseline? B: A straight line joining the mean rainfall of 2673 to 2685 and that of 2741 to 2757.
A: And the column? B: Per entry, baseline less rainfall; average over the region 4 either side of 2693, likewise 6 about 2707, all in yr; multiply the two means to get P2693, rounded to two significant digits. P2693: 1.6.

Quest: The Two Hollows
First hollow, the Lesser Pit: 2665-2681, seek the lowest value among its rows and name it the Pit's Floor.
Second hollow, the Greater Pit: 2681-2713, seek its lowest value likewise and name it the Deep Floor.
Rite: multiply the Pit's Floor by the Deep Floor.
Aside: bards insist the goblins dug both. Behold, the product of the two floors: 68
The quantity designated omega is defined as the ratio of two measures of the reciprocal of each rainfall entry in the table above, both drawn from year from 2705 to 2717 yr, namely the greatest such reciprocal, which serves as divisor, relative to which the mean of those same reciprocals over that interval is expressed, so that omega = 0.960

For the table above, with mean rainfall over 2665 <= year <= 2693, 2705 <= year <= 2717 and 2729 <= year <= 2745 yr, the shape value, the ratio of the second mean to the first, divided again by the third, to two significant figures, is 0.093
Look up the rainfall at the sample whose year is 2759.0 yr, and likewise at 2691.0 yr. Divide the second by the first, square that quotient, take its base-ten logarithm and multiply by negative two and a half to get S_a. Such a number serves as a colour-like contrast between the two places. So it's 0.4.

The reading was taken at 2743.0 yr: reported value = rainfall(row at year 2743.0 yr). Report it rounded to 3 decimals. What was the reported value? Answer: 10.600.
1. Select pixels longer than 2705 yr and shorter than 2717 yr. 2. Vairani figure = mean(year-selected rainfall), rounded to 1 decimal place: 9.2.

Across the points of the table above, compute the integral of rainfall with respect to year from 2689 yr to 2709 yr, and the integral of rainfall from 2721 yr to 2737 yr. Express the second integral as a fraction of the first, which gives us 0.99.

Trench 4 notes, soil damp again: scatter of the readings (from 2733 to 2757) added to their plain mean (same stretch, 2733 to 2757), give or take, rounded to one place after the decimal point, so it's 10.8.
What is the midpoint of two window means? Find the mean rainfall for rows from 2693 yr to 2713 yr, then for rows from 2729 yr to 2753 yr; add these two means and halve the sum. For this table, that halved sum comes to 9.5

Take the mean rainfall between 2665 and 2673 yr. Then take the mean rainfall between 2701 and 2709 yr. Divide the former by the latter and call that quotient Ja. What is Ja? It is 1.14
